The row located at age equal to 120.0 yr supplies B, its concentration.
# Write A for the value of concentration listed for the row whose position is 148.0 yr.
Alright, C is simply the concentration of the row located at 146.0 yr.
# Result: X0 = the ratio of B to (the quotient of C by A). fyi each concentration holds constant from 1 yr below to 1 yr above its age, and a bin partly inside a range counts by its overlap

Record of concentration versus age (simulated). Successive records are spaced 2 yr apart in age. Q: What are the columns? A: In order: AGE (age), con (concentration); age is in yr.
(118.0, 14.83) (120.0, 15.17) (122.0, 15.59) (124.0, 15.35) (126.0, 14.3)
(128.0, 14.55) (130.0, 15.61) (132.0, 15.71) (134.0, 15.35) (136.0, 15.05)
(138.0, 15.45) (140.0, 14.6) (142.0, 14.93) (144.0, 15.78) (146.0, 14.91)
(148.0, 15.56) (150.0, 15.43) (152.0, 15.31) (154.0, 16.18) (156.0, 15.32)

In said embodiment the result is 15.8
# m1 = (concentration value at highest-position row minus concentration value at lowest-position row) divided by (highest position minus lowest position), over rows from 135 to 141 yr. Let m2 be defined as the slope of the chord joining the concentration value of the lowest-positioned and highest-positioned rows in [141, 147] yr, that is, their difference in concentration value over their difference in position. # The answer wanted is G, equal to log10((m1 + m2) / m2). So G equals 1.37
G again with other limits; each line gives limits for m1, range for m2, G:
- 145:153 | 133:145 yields 0.41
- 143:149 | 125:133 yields -0.12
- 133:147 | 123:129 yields 0.07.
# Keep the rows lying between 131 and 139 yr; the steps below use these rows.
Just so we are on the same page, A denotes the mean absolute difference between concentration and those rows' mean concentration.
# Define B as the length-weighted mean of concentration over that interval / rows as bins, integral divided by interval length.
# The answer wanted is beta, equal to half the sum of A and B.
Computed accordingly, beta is 7.79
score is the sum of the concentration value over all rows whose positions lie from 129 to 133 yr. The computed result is 31.3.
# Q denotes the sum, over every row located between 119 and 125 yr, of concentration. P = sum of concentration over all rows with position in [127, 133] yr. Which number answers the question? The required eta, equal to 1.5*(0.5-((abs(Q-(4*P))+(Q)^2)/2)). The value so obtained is -1697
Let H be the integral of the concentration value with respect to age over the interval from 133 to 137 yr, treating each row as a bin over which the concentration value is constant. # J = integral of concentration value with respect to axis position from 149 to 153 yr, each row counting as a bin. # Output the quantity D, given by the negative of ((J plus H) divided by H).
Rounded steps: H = 60.8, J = 61.5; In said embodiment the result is -2.01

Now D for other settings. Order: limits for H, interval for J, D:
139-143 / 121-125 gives -2.05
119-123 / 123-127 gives -1.96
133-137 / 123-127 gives -1.98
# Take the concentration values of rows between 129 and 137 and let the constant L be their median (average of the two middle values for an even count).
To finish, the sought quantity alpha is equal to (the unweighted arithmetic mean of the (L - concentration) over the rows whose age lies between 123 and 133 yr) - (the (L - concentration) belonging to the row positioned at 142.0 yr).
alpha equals -0.2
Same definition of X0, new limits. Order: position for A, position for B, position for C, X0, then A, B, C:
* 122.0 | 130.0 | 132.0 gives 15.5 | 15.59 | 15.61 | 15.71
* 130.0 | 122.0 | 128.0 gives 16.7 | 15.61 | 15.59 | 14.55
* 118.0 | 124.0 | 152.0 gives 14.9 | 14.83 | 15.35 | 15.31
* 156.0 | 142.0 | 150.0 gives 14.8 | 15.32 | 14.93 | 15.43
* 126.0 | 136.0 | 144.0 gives 13.6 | 14.3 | 15.05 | 15.78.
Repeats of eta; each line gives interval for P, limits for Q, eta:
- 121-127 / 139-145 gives -1641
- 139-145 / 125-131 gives -1584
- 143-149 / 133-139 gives -1680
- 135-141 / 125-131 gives -1584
